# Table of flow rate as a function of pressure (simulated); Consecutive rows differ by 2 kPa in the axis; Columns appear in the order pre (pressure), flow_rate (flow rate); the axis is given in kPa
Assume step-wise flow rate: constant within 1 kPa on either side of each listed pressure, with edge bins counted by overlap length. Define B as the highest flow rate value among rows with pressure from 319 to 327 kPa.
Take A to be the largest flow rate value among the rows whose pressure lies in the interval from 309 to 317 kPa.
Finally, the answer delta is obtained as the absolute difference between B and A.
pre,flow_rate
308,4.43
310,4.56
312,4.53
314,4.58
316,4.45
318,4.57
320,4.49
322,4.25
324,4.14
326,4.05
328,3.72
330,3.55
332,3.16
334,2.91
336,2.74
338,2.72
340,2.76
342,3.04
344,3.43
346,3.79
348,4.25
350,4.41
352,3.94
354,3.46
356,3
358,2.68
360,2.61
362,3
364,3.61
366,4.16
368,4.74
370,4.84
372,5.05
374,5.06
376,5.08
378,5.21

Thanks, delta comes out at 0.09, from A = 4.58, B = 4.49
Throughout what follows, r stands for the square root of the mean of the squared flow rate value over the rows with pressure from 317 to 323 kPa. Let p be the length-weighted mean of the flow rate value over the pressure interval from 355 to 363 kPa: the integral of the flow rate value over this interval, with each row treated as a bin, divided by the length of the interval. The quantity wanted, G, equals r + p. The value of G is 7.26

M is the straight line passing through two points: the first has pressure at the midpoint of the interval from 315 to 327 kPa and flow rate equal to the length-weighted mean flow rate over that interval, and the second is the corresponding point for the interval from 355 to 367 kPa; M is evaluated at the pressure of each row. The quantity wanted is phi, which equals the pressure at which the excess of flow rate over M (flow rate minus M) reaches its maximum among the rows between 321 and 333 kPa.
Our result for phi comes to 322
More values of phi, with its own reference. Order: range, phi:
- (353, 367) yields 366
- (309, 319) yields 318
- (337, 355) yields 350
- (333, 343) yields 342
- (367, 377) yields 376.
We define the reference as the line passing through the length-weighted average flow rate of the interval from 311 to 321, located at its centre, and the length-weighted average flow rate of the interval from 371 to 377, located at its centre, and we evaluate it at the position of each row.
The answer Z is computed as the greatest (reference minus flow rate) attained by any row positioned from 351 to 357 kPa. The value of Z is 1.9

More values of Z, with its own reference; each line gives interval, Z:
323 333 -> 1.5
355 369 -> 2.3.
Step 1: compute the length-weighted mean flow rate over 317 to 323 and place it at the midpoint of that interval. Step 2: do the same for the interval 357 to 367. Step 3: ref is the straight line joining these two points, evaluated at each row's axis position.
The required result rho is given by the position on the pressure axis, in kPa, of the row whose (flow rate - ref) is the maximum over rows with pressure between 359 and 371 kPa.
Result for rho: 370 kPa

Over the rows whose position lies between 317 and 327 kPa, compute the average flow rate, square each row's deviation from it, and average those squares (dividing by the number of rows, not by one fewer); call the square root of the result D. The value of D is 0.2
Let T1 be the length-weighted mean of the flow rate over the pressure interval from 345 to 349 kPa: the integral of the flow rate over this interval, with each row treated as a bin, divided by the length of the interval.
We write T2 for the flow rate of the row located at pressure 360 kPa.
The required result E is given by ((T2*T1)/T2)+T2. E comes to 6.6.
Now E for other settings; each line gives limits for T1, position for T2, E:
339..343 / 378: 8.1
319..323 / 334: 7.3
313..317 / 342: 7.6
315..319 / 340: 7.3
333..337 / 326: 6.9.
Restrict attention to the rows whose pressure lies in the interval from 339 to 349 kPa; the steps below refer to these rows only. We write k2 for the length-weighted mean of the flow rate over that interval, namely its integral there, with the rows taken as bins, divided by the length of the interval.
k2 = 3.45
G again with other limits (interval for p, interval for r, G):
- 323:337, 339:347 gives 6.75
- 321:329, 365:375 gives 8.82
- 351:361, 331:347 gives 6.23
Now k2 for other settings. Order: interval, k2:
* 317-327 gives 4.30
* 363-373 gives 4.48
